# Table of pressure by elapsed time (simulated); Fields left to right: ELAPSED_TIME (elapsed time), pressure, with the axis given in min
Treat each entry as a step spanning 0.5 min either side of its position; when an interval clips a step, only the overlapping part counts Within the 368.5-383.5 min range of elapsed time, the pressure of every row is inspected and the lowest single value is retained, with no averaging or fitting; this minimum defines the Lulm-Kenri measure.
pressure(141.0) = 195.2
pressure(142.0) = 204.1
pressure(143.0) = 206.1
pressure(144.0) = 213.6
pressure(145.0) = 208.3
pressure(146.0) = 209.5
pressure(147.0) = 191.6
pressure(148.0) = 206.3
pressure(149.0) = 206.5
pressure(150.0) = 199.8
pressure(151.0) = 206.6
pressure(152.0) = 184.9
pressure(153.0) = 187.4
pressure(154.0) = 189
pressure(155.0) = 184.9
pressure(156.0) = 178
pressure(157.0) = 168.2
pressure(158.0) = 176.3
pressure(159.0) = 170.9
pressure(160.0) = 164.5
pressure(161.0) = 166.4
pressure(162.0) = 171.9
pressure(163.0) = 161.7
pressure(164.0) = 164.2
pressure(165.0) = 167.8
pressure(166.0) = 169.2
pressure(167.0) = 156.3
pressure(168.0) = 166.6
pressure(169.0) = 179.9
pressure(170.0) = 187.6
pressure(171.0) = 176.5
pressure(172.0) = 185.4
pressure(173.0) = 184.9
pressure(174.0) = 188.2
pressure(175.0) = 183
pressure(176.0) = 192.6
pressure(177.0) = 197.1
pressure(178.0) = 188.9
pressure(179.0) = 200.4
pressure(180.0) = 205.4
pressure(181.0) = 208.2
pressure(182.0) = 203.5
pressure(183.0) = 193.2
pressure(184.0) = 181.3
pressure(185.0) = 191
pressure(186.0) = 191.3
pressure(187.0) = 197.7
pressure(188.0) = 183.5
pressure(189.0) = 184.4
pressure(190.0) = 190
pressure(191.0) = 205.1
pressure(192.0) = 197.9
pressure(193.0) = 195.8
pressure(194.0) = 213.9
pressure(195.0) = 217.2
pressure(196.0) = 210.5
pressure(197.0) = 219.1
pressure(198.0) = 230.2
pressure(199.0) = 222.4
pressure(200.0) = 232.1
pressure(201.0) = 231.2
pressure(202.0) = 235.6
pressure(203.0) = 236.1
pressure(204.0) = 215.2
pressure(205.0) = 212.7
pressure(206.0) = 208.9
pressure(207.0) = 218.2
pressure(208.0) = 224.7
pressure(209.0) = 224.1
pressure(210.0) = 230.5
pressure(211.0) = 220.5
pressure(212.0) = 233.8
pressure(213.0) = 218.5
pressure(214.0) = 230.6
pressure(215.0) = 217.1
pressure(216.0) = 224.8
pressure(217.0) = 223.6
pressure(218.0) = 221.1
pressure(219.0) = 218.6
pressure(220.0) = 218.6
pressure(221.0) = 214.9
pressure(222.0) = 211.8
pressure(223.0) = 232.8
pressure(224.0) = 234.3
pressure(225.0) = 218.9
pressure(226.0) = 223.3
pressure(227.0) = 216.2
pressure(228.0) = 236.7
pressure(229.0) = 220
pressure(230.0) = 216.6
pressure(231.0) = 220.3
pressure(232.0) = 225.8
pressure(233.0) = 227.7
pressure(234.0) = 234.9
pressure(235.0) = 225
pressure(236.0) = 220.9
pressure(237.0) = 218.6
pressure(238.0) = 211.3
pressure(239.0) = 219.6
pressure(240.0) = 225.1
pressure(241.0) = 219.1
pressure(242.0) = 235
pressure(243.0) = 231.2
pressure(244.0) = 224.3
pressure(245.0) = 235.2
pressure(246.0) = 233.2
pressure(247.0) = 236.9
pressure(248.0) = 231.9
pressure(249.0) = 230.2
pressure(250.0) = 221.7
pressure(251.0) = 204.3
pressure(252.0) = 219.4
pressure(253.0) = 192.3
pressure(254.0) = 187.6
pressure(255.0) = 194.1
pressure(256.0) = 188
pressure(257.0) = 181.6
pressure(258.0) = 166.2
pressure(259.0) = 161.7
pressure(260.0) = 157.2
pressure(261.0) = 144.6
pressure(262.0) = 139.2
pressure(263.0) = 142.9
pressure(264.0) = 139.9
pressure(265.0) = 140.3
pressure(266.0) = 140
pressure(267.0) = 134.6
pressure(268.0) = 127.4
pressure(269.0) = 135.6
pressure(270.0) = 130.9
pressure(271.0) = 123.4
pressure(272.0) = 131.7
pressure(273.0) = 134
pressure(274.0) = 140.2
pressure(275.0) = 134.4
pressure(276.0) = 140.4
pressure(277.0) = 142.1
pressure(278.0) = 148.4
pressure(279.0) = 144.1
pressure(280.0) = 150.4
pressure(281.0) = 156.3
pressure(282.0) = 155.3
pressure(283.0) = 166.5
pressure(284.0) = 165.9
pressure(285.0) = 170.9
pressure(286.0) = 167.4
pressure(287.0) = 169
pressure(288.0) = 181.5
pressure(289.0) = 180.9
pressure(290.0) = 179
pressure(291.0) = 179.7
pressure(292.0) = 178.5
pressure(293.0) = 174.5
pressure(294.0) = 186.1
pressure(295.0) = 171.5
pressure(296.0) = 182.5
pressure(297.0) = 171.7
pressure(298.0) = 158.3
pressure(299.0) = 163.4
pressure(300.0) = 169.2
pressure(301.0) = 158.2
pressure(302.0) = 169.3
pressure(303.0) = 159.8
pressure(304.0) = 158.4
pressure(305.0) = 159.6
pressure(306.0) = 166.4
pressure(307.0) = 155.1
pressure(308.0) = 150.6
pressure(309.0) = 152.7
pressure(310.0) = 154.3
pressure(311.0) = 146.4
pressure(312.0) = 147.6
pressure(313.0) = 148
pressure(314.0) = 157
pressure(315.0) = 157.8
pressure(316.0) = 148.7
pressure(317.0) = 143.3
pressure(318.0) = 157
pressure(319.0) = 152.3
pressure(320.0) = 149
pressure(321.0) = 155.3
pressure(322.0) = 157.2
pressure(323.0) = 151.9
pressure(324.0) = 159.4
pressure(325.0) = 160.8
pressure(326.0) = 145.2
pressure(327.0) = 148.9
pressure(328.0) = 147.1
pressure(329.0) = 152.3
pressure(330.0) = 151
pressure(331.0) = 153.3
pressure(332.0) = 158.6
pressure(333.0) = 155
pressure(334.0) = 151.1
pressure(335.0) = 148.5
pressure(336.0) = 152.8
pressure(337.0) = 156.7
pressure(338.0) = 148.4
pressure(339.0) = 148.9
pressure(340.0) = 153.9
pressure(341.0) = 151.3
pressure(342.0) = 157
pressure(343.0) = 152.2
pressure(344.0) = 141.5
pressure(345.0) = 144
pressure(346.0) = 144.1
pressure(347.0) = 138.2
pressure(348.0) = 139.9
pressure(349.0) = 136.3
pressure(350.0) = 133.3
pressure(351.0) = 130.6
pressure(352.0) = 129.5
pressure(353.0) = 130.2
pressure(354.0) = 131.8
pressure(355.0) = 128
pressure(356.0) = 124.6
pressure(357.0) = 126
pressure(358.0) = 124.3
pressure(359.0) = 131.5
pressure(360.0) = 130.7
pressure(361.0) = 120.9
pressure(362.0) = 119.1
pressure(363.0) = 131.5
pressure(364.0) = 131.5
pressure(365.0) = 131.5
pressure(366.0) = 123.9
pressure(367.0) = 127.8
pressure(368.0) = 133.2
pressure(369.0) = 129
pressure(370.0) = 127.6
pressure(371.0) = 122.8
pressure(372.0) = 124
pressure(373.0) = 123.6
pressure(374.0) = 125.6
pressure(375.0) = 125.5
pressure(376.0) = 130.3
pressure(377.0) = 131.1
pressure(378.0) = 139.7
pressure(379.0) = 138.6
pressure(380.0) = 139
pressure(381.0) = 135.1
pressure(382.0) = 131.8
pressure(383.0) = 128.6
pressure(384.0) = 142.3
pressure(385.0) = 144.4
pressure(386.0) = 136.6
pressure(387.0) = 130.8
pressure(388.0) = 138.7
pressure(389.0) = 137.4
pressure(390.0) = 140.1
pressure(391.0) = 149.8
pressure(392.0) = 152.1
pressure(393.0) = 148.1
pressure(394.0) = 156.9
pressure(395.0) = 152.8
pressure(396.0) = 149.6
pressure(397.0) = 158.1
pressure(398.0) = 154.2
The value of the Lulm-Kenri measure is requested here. 122.8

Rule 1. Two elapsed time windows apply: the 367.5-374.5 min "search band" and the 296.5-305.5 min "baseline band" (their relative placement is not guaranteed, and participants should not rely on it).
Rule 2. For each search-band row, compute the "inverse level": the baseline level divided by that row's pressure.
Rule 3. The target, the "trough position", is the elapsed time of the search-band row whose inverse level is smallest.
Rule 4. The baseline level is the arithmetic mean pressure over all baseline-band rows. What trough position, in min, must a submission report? 368.0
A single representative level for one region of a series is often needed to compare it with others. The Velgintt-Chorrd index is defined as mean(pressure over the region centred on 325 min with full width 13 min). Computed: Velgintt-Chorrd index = 153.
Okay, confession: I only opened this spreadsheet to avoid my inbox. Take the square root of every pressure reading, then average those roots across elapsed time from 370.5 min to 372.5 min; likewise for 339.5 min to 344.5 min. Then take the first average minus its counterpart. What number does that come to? -1.2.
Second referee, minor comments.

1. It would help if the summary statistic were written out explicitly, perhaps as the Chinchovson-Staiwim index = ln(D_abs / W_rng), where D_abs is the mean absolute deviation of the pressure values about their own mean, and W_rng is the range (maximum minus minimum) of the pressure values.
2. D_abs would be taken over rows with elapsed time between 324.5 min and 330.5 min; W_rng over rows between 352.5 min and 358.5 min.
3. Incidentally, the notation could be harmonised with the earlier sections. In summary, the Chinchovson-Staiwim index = -0.68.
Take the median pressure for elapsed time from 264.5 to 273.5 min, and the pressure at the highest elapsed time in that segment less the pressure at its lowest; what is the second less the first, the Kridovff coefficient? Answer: -140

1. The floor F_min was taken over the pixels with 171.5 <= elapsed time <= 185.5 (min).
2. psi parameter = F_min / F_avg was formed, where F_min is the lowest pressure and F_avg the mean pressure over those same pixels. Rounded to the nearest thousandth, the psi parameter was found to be 0.939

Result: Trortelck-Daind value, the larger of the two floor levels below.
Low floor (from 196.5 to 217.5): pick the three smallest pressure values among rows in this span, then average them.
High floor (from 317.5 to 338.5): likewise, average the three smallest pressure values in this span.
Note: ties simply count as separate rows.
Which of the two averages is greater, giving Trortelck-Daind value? 212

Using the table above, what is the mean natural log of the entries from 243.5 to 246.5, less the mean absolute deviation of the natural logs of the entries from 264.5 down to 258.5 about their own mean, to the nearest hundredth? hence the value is 5.39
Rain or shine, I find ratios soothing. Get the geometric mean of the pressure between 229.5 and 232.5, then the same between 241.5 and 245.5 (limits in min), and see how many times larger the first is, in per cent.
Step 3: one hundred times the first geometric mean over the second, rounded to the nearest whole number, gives 95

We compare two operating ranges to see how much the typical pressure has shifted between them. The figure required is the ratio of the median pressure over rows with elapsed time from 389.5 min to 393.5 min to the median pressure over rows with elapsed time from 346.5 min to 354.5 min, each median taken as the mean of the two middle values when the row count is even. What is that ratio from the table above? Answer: 1.12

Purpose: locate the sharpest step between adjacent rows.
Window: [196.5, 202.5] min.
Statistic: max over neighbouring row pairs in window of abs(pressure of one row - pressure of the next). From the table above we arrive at 11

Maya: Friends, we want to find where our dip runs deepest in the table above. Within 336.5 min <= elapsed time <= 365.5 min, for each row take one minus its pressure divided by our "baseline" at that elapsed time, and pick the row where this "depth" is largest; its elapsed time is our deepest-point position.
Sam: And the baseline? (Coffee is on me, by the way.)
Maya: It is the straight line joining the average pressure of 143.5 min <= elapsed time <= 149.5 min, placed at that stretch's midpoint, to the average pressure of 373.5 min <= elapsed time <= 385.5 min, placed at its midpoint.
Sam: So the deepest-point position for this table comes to 362.0 min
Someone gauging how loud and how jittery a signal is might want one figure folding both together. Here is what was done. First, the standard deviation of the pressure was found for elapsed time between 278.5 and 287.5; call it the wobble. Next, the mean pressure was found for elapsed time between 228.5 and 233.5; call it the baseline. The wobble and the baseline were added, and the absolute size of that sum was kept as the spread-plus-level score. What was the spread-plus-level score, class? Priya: 231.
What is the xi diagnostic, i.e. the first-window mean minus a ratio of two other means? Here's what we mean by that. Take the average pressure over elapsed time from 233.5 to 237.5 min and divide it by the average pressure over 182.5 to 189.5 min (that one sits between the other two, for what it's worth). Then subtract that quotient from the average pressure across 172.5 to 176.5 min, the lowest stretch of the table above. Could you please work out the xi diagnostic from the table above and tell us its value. 186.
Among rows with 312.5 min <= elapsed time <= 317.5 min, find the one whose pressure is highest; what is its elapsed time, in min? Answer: 315.0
